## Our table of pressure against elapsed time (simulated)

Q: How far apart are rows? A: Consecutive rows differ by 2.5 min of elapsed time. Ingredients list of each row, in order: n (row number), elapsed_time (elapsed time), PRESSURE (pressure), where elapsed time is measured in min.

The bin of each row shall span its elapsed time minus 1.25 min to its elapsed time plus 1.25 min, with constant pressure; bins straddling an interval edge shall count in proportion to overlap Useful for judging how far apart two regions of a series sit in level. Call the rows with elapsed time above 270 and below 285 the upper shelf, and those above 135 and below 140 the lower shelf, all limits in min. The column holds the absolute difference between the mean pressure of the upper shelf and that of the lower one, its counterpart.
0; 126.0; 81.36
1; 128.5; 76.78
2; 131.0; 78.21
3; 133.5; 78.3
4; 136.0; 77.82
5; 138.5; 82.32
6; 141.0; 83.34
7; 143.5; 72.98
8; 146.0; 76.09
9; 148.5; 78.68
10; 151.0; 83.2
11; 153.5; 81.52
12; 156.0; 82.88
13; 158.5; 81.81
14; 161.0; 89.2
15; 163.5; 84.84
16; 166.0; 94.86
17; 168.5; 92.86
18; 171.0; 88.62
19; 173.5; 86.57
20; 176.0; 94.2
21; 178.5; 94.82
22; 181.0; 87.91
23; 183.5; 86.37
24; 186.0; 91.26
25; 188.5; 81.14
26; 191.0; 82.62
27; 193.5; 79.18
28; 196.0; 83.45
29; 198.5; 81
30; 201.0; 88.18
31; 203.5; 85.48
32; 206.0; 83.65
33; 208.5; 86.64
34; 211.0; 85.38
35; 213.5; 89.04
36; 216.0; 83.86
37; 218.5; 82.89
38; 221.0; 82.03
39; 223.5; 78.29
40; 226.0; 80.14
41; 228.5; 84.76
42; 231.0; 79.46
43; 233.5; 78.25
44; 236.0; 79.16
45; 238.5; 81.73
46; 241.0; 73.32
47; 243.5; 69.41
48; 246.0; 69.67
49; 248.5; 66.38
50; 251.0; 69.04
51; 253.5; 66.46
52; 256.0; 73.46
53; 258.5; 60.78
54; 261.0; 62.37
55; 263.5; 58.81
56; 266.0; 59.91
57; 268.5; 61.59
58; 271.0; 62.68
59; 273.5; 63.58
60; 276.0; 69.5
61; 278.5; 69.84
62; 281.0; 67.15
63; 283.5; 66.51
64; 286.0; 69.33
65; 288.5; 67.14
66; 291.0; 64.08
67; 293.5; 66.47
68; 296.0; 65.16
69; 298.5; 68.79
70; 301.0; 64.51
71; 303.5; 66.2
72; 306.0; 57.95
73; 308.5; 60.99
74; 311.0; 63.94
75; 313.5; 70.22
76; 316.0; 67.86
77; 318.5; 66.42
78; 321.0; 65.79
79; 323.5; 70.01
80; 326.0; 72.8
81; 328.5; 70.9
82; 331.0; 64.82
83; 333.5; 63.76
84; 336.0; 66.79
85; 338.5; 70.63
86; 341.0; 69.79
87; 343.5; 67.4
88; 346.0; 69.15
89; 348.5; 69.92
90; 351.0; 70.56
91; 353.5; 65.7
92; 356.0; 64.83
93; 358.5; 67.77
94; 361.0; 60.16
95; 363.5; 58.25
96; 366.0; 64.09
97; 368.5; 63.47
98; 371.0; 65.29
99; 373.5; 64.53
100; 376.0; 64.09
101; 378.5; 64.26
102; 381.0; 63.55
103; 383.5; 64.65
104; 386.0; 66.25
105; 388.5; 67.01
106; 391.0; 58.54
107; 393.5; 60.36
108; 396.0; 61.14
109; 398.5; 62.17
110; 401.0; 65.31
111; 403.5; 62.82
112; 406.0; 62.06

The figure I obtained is 14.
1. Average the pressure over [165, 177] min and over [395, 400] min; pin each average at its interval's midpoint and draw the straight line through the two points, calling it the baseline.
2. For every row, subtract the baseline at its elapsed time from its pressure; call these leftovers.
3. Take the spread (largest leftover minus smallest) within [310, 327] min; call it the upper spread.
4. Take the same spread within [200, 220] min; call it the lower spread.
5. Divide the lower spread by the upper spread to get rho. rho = 0.59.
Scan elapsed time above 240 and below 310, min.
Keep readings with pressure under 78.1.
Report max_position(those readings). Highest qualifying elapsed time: 308.5 min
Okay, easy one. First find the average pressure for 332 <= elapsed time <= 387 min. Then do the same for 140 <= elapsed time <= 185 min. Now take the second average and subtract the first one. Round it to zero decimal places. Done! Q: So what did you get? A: 20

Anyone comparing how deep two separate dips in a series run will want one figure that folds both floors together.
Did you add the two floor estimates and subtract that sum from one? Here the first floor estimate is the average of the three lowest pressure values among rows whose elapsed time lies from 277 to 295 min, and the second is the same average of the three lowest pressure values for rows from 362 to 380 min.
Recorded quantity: -127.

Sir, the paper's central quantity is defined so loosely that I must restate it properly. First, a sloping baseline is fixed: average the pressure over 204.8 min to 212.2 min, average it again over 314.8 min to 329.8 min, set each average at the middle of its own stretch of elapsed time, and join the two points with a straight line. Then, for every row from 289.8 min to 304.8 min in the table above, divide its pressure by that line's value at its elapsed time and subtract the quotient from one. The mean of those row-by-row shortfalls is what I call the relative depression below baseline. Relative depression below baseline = 0.09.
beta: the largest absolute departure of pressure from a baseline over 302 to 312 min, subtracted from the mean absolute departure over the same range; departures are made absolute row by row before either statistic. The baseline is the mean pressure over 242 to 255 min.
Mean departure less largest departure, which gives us -4.3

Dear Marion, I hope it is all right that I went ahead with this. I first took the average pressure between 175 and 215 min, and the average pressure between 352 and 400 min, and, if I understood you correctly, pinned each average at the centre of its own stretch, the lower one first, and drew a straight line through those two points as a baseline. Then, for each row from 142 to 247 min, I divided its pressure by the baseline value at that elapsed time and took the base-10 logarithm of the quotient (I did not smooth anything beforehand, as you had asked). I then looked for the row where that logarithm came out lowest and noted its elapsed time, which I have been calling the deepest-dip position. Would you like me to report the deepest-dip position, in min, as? 143.5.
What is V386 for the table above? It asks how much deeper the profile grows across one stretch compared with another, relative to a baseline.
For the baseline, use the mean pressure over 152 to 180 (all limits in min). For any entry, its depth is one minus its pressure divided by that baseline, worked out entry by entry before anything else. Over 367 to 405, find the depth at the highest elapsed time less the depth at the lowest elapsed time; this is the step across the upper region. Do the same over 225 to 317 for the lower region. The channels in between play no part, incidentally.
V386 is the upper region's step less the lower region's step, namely -0.13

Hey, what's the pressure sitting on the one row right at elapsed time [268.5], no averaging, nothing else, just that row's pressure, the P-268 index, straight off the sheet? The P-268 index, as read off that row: 61.59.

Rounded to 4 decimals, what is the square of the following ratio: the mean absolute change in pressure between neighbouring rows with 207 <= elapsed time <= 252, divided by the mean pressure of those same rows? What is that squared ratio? 0.0014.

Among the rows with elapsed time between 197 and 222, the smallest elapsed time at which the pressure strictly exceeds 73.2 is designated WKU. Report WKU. 198.5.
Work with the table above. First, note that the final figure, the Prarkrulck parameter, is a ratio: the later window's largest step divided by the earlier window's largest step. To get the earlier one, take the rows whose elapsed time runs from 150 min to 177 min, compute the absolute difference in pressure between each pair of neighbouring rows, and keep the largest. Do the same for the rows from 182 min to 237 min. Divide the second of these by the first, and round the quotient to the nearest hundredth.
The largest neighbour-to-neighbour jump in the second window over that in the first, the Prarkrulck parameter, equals 1.01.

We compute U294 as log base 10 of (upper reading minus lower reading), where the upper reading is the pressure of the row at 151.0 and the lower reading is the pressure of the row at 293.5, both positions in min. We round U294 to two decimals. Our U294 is 1.22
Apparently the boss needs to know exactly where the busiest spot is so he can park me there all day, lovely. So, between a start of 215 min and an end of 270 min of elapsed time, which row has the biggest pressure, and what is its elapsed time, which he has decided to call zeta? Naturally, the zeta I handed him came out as 228.5 min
